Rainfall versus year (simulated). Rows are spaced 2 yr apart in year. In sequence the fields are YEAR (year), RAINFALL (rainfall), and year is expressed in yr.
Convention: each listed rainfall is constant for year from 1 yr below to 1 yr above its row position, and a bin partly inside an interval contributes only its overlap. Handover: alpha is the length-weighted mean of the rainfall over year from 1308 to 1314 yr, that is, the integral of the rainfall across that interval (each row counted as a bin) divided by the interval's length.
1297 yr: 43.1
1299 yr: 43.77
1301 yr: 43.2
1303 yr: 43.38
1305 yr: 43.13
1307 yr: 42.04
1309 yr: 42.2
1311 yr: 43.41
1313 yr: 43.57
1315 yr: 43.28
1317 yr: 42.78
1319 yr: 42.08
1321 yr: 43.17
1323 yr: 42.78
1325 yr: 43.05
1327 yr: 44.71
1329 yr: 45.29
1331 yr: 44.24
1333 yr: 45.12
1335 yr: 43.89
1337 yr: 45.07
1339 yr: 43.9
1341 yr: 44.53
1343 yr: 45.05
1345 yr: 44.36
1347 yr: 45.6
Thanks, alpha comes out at 43.1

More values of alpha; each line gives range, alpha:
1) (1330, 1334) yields 44.7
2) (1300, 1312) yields 42.9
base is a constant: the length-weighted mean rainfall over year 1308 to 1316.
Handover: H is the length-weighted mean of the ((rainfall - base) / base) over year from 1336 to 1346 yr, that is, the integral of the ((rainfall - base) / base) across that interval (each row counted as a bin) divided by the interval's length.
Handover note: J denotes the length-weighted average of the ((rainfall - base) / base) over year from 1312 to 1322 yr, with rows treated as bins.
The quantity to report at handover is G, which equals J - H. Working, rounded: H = 0.034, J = -0.003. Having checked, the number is -0.0372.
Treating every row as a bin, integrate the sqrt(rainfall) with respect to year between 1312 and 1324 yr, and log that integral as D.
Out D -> 78.6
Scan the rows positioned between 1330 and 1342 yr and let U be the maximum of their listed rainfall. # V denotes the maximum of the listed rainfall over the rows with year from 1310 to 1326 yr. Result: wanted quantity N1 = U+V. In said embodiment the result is 88.7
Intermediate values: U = 45.12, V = 43.57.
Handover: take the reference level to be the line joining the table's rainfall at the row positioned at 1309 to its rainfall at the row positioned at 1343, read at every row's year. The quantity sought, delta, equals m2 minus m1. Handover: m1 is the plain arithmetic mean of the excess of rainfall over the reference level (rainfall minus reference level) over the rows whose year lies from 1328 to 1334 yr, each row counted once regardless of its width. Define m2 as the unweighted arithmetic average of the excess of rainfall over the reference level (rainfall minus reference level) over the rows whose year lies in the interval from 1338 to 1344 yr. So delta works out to -1.2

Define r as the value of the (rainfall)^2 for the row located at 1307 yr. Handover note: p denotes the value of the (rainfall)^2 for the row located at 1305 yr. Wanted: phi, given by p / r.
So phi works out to 1.05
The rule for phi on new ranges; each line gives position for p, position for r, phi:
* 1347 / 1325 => 1.12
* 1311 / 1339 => 0.98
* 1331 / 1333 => 0.96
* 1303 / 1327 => 0.94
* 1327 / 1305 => 1.07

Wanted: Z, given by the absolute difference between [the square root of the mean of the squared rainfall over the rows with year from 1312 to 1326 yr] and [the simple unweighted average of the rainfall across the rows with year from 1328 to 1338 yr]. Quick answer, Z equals 1.8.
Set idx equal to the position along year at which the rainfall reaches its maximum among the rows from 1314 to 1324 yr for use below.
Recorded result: 1315 yr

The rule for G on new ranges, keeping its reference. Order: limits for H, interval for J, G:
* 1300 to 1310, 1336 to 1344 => 0.0429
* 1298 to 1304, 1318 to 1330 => 0.0015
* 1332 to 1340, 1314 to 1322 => -0.0387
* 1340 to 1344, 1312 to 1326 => -0.0425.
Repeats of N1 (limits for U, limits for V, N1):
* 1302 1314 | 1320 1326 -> 86.7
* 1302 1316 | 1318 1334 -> 88.9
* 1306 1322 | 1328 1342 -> 88.9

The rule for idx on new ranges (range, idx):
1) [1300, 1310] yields 1303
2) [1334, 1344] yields 1337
